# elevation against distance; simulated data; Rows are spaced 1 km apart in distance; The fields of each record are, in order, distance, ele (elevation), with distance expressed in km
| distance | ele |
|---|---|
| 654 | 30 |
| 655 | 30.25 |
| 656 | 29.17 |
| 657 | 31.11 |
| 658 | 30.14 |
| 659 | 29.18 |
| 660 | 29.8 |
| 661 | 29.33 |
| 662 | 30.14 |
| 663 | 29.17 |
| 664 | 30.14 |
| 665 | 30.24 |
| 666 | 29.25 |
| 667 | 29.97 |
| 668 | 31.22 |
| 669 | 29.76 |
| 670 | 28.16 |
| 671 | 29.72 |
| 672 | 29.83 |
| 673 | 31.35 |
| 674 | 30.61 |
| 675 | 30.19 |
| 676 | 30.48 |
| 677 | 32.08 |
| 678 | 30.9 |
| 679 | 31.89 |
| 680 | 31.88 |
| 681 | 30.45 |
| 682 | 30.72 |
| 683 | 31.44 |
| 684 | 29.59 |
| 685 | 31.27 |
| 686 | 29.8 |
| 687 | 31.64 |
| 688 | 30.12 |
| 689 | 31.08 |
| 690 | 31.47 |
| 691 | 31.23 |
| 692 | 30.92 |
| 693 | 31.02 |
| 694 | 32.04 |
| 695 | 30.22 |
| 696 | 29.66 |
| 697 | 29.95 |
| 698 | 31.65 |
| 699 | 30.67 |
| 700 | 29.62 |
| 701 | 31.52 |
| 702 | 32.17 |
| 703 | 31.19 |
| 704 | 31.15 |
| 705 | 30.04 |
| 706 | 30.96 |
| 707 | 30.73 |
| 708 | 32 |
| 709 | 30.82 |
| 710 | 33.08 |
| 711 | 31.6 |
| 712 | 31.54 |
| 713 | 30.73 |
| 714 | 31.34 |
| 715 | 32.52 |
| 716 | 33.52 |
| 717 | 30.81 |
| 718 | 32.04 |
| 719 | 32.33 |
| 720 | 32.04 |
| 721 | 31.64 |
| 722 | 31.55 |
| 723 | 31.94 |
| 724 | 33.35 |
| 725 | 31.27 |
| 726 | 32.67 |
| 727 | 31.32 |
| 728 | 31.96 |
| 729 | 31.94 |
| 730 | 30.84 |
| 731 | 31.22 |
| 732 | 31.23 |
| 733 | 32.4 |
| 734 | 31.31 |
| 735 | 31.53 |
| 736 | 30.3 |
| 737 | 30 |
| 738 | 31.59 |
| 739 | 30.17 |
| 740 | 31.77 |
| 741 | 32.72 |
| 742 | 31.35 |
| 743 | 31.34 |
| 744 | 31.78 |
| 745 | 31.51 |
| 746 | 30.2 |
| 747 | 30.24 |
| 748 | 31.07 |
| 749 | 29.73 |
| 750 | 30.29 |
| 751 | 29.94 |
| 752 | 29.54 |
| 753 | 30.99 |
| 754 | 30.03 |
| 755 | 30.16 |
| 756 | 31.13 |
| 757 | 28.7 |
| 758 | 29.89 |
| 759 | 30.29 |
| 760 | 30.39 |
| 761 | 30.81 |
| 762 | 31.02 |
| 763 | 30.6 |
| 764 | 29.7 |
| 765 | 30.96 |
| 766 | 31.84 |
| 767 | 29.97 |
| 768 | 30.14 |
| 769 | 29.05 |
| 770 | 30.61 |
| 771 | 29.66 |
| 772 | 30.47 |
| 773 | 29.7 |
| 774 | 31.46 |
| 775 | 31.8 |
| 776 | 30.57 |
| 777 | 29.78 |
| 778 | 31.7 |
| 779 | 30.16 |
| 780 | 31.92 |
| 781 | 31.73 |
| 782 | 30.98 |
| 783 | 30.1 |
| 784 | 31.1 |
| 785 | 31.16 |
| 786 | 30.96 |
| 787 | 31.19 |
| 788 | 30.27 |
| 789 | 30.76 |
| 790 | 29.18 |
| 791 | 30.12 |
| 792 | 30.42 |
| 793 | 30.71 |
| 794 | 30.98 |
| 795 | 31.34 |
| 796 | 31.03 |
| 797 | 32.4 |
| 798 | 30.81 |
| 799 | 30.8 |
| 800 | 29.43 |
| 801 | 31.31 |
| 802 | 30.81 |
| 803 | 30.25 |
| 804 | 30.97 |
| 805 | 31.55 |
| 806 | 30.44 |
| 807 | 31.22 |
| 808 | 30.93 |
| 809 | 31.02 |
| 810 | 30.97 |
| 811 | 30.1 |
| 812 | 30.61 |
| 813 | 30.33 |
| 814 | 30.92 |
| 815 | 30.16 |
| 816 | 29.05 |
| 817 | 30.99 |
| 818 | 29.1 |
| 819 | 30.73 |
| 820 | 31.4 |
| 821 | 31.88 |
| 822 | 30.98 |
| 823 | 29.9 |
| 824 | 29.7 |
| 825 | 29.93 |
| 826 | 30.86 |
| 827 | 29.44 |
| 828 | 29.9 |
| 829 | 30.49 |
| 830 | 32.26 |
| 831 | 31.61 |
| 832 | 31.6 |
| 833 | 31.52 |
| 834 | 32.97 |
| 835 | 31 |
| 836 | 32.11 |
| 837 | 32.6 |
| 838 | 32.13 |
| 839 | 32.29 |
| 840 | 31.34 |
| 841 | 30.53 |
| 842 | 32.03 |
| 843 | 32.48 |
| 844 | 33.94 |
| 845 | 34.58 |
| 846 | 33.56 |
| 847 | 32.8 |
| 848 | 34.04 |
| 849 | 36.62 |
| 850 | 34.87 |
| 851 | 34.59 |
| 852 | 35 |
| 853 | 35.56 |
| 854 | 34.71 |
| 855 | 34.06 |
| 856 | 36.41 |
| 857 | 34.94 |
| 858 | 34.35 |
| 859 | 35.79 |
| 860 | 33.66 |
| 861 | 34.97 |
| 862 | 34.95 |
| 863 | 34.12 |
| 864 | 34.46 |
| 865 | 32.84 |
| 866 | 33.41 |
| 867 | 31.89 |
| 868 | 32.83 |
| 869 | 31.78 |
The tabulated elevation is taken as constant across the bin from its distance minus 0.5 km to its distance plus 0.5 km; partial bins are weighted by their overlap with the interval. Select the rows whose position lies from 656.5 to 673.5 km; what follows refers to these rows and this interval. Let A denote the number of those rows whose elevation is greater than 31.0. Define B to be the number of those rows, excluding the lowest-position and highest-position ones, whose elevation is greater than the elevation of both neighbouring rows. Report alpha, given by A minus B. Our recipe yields -1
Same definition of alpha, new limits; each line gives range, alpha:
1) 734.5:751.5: 4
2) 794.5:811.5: 2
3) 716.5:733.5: 11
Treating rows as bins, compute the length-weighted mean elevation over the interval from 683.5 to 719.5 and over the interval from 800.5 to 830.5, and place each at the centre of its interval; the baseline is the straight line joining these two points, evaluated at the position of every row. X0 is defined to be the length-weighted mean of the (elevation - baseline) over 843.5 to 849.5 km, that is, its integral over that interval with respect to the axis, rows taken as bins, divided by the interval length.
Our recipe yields 3.8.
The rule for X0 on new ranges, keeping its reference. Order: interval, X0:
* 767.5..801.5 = -0.1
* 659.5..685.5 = -0.9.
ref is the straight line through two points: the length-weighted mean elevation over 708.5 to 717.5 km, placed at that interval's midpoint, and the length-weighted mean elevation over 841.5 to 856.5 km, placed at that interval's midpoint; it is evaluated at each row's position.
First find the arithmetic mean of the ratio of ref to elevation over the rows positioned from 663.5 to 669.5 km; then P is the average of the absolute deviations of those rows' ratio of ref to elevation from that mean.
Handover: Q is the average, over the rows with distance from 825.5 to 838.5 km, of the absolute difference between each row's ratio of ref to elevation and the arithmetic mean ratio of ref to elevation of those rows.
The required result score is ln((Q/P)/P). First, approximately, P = 0.015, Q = 0.028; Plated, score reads 4.8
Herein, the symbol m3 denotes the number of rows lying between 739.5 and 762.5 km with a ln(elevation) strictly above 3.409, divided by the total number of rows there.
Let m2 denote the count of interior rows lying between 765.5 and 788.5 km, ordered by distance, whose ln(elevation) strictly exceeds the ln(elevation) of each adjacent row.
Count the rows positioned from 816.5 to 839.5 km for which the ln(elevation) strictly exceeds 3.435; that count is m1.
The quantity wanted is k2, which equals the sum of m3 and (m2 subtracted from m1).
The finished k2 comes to 4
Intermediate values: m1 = 11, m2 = 8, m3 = 0.65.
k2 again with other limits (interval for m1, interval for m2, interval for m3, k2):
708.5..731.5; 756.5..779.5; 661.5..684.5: 13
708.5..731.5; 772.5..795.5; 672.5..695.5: 14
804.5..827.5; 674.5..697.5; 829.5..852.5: -2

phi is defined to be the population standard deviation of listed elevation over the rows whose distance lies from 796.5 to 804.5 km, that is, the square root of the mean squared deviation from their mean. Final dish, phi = 0.79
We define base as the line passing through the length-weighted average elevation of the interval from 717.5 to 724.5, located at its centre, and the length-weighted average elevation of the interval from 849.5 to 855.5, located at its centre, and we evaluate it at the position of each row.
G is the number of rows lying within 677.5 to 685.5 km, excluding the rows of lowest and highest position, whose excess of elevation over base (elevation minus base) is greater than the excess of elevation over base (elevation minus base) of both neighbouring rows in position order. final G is 2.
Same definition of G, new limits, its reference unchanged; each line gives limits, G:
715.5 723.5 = 1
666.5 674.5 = 2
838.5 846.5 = 1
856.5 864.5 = 2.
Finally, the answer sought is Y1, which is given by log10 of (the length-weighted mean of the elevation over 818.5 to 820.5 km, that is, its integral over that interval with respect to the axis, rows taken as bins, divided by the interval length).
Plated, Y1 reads 1.49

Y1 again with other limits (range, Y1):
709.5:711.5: 1.51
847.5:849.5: 1.55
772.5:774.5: 1.49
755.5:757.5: 1.48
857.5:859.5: 1.54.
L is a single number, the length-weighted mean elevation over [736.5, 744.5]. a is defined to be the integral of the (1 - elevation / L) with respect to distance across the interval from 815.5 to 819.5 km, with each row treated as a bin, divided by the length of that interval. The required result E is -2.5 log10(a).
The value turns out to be 3.4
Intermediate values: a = 0.044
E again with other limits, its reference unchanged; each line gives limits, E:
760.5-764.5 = 4.0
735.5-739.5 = 3.9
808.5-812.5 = 4.2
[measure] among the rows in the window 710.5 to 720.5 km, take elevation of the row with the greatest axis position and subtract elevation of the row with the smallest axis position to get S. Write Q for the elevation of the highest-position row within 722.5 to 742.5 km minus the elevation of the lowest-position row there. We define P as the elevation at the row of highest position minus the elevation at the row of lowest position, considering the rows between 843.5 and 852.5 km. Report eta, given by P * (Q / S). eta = -1.4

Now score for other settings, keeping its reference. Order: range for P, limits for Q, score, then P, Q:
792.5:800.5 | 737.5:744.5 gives 3.9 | 0.018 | 0.016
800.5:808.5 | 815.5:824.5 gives 5.5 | 0.012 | 0.032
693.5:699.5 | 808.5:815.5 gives 3.0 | 0.025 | 0.013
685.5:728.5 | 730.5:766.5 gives 4.1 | 0.021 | 0.027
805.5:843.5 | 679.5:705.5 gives 3.5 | 0.026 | 0.022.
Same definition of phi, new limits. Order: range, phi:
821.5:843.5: 1.03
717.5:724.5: 0.56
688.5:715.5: 0.82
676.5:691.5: 0.74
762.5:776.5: 0.81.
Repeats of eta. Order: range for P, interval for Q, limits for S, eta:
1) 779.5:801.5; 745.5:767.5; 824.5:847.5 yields 0.0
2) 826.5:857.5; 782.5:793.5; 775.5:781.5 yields 2.9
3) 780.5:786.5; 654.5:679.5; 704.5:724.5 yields -0.4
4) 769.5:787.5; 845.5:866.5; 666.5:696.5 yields 0.3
